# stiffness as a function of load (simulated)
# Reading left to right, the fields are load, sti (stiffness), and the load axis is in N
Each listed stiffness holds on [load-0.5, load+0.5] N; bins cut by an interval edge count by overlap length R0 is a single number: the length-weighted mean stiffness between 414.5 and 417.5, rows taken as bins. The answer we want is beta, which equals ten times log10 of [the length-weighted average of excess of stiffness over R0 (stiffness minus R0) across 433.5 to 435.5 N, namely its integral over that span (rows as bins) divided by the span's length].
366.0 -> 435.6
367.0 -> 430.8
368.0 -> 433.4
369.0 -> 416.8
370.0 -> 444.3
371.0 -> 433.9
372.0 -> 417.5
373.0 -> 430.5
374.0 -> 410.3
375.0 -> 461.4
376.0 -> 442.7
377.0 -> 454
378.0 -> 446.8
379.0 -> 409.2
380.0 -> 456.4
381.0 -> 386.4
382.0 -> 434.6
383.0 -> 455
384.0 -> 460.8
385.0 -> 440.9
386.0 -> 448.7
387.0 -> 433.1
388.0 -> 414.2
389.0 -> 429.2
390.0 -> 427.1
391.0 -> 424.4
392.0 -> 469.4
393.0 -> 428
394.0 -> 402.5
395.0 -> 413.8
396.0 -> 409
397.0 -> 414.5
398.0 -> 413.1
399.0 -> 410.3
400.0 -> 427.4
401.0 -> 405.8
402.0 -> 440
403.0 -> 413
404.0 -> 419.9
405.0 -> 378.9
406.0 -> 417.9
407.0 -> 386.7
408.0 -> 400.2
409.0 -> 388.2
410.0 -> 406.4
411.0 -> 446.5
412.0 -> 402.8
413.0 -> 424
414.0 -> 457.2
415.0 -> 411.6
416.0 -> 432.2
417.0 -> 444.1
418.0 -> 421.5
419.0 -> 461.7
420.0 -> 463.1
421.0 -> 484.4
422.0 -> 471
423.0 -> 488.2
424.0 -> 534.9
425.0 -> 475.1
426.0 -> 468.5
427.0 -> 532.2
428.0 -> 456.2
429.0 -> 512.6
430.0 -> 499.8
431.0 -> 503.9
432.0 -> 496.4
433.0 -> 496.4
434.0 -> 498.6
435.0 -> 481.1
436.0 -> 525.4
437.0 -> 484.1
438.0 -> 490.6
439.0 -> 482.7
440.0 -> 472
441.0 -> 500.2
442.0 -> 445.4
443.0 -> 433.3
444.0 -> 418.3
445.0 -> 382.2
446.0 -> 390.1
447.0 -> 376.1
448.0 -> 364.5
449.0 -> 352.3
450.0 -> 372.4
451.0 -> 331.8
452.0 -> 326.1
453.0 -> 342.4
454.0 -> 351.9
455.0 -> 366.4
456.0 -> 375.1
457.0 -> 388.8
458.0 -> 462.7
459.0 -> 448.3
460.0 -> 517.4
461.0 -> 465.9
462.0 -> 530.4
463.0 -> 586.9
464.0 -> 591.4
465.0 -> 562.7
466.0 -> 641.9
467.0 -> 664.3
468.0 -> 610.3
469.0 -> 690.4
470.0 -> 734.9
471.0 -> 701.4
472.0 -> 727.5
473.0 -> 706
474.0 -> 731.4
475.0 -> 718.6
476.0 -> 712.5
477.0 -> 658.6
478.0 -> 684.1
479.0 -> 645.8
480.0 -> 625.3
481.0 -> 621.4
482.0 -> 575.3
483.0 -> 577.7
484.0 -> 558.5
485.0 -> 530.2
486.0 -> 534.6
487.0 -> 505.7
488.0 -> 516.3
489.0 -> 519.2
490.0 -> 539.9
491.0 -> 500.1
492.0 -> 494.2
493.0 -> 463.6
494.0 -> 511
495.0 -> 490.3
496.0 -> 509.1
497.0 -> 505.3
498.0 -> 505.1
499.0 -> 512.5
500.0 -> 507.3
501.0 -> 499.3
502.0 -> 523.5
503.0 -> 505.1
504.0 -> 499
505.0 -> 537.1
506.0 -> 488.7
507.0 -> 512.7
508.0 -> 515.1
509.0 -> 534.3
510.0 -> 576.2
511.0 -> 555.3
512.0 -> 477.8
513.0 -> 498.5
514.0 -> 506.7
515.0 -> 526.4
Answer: 18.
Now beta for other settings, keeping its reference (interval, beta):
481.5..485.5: 21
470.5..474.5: 25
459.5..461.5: 18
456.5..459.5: 6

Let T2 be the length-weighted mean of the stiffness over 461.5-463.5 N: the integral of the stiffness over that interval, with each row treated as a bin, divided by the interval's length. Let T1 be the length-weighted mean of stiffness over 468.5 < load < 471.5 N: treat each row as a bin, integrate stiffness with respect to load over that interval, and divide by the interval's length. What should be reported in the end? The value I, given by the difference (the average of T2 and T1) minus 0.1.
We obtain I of 634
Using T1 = 709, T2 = 559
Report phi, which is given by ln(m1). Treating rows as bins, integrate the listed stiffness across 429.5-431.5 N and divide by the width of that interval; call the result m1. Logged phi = 6.2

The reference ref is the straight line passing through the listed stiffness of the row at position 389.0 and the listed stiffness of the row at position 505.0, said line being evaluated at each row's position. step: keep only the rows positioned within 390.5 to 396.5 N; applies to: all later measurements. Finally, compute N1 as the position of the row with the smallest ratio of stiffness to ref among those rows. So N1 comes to 394.0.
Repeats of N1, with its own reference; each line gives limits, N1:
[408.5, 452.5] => 452.0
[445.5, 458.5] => 452.0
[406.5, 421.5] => 409.0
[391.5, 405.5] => 405.0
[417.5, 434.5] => 418.0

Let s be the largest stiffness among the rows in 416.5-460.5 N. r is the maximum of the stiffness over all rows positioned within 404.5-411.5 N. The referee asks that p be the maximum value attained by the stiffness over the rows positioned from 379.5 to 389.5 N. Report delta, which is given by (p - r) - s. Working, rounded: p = 460.8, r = 446.5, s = 534.9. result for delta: -521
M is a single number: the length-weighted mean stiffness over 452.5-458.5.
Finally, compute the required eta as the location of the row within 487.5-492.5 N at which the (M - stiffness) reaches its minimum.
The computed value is 490.0 N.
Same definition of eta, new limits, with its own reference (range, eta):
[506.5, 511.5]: 510.0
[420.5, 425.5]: 424.0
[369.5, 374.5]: 370.0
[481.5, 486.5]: 483.0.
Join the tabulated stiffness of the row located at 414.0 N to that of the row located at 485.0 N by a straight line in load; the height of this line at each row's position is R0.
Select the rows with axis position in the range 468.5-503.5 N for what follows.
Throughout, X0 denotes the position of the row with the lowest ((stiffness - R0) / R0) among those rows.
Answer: 493.0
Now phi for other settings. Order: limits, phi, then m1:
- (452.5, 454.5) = 5.8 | 347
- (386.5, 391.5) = 6.1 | 426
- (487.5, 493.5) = 6.2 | 506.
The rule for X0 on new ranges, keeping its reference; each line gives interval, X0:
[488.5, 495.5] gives 493.0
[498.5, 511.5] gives 506.0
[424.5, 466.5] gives 452.0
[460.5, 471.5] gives 461.0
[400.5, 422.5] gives 405.0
